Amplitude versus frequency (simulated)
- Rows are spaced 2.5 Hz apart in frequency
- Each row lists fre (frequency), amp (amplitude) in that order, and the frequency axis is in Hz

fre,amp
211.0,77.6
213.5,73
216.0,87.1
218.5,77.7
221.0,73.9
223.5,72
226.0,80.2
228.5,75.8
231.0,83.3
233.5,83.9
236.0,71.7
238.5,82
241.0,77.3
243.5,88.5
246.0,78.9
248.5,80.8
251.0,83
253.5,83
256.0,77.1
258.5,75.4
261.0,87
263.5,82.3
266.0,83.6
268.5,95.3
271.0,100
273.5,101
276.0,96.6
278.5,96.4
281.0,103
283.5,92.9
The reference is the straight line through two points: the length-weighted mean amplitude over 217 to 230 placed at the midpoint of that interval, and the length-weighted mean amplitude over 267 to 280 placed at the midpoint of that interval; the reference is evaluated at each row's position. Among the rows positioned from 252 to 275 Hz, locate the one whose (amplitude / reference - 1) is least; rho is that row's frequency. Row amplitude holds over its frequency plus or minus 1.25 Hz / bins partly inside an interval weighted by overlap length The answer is 258.5 Hz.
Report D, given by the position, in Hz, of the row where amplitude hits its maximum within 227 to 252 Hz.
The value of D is 243.5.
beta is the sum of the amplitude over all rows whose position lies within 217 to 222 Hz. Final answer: 152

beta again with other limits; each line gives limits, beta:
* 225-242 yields 554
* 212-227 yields 464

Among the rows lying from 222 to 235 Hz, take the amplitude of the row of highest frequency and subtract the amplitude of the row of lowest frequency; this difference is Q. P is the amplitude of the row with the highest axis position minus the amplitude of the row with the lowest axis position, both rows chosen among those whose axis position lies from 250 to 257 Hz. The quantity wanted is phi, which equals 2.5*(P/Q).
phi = -1.2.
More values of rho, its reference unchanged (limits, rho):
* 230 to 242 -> 236.0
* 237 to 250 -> 246.0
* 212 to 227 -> 223.5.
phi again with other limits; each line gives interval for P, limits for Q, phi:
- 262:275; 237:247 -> -15.1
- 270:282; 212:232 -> 0.7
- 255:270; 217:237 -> -7.6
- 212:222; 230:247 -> -0.5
